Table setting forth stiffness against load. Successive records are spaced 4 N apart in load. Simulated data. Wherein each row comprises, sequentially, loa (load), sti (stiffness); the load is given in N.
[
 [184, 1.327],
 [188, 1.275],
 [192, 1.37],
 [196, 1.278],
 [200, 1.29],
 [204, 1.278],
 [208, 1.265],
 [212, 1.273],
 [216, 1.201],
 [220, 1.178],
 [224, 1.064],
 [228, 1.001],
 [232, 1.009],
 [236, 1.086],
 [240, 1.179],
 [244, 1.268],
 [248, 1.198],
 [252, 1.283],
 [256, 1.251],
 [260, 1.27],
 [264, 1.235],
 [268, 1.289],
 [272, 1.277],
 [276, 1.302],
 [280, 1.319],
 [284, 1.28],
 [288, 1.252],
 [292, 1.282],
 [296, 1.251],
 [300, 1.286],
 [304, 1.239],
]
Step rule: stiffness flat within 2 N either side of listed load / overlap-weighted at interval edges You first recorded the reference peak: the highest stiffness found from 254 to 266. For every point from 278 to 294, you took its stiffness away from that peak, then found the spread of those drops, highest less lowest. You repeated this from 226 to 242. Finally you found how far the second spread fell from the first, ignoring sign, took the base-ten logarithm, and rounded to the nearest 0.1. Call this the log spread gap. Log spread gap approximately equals -1.0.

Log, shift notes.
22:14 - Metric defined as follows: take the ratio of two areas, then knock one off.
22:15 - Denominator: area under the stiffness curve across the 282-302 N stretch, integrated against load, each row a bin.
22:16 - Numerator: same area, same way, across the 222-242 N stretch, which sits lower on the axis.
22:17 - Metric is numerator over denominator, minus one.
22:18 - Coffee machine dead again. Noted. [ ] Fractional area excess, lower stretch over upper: -0.16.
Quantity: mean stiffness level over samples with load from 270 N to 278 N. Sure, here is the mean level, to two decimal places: 1.29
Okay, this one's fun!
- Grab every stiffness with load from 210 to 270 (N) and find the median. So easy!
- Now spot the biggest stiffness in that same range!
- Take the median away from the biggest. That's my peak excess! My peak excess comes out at 0.088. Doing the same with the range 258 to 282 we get 0.036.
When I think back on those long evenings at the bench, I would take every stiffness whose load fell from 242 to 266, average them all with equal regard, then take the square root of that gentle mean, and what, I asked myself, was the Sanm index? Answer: 1.12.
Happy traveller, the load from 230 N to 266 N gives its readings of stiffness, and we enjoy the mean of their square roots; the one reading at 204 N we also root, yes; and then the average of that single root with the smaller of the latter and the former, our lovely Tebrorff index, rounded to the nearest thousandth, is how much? 1.112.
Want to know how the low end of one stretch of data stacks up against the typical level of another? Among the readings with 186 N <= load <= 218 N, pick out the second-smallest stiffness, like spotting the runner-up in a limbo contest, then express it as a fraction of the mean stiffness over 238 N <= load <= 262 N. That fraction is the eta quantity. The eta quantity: 1.02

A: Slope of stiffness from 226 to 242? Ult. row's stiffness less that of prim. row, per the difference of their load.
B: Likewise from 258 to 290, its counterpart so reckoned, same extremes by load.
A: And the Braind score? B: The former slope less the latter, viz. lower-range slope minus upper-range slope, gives 0.015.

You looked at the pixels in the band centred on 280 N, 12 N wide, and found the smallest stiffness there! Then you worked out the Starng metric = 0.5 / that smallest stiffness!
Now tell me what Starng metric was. 0.39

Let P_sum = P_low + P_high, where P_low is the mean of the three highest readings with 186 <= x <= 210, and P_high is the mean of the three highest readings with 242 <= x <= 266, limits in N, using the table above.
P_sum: 2.59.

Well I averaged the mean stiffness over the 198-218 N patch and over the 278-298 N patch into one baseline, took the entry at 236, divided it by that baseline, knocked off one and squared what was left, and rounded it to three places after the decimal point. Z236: 0.021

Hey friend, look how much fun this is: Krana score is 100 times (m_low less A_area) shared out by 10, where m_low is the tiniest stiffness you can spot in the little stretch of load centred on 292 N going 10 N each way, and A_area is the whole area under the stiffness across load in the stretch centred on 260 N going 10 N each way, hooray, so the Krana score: -241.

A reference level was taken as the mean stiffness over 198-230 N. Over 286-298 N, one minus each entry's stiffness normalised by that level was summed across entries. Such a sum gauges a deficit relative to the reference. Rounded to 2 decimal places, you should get -0.17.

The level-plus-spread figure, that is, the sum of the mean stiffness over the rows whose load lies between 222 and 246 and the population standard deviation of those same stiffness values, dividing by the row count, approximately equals 1.20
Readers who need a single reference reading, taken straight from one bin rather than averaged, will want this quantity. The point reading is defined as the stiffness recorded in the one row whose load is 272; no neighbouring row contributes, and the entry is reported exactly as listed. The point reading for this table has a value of 1.277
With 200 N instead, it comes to 1.29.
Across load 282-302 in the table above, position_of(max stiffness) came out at 300 N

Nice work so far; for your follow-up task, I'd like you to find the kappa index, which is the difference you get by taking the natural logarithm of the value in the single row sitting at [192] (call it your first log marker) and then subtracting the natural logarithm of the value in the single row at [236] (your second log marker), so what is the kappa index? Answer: 0.23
